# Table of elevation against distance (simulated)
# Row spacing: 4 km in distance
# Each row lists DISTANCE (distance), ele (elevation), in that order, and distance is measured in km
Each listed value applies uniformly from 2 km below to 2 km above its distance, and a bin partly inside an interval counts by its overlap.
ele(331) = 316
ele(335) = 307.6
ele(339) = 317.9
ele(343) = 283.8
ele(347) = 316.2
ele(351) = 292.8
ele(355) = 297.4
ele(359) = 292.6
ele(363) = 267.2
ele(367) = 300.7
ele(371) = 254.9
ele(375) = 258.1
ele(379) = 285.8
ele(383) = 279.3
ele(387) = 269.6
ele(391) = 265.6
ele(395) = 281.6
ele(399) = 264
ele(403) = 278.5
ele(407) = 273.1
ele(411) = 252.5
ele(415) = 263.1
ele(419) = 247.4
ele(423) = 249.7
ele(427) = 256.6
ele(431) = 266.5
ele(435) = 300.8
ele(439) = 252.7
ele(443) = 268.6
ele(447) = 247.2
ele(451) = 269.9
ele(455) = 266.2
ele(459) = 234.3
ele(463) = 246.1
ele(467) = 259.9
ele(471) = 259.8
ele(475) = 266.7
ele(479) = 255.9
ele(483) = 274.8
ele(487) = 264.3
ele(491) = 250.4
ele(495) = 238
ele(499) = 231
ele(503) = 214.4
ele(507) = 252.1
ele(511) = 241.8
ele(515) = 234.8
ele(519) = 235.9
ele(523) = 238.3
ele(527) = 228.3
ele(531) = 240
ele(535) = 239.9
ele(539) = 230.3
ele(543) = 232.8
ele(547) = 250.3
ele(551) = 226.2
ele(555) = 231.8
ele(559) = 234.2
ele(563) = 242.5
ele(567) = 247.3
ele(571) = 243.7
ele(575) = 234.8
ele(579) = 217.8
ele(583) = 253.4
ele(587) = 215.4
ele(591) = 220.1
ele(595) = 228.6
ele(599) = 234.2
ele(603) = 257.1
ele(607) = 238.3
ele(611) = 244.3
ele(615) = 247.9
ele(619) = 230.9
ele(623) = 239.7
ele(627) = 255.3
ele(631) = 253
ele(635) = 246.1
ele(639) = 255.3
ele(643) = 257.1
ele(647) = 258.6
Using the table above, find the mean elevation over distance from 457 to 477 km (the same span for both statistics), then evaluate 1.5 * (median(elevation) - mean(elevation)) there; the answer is 9.7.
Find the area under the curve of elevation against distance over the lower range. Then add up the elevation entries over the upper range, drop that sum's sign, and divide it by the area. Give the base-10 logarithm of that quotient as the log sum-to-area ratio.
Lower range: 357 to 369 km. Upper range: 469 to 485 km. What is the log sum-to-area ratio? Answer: -0.51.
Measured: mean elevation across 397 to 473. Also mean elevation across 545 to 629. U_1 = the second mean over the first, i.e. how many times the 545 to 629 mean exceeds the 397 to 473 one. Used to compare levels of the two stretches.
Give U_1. 0.91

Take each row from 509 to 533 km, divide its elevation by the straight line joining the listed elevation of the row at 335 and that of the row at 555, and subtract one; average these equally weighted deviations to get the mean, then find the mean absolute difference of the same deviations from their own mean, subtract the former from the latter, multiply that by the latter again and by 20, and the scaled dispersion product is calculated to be 0.01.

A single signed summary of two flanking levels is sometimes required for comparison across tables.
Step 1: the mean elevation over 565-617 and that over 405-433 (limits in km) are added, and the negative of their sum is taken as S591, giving -496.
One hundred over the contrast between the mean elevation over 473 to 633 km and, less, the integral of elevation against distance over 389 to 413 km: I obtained -0.0161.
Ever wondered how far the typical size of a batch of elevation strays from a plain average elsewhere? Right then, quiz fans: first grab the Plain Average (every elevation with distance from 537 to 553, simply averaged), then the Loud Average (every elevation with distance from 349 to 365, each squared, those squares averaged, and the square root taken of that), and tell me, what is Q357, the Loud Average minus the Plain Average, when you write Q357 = 53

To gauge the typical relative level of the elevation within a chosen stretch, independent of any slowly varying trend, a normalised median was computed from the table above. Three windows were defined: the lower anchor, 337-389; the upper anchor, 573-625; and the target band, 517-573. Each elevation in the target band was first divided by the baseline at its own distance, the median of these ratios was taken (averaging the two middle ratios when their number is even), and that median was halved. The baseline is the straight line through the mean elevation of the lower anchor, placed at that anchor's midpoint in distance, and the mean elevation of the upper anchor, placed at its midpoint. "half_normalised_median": 0.476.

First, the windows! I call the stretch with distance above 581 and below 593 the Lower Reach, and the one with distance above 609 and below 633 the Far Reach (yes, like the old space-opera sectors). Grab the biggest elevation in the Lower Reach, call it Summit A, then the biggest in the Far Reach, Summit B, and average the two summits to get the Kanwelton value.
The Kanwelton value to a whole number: 254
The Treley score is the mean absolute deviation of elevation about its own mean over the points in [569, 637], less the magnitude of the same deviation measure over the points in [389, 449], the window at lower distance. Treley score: -0.4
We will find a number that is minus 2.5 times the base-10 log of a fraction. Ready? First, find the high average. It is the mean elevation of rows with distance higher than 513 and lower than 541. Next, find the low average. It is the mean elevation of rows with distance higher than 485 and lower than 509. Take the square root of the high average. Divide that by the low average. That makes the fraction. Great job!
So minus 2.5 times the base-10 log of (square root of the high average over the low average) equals 2.99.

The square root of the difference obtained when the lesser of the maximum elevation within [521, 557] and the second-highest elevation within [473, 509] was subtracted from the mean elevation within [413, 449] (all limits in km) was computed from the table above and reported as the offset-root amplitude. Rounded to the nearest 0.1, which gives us 3.3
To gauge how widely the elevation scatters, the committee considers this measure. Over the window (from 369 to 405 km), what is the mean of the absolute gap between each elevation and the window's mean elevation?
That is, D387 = 9.3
